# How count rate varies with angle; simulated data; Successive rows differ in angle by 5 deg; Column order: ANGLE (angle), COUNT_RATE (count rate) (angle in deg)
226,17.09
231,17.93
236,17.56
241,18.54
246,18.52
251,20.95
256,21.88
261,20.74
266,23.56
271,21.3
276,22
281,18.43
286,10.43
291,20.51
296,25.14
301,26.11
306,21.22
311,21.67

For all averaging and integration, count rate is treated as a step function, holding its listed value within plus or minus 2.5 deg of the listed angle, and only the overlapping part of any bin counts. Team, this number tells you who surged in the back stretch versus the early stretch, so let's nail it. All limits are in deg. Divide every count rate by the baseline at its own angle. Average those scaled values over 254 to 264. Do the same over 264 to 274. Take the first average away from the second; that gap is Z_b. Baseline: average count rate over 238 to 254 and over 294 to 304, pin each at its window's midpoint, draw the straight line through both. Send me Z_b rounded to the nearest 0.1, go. 0.0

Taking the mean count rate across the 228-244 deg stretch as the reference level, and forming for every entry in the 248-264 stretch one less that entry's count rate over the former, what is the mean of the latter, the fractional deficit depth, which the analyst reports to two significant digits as -0.18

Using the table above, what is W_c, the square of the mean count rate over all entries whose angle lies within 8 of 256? 449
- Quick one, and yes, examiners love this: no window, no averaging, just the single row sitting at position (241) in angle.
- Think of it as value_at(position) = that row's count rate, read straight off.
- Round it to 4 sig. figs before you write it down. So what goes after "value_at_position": 18.54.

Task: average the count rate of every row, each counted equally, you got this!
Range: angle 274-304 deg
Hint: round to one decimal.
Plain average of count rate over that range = 20.4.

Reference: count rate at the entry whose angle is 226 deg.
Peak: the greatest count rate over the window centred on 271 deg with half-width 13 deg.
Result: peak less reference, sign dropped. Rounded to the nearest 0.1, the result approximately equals 6.5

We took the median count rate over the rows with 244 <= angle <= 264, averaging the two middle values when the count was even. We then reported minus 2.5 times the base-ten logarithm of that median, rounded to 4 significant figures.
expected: -3.298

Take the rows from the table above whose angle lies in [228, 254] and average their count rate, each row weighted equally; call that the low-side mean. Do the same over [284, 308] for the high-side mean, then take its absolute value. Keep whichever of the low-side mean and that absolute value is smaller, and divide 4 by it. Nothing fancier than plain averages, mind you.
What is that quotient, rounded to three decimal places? 0.214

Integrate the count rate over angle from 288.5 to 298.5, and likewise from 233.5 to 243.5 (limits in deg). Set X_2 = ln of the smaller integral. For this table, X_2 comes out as 5.20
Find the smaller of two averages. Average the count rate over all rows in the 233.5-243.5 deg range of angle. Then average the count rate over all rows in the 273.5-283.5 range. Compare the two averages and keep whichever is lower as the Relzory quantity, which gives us 18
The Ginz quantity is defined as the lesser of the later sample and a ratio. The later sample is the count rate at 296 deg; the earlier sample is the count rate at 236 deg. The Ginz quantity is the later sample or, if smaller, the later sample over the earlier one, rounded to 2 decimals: 1.43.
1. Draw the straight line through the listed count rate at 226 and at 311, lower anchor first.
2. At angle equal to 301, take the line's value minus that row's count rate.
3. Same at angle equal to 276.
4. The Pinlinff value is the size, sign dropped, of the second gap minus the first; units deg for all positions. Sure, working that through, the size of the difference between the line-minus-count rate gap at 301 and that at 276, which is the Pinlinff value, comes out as 2.8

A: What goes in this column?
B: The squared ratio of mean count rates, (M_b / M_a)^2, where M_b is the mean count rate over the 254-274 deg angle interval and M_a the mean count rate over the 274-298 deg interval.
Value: 1.3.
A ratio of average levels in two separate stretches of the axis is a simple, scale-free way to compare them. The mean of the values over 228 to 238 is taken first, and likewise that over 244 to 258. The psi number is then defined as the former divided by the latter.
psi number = 0.87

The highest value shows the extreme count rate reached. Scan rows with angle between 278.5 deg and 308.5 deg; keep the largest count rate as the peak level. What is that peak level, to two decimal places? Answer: 26.11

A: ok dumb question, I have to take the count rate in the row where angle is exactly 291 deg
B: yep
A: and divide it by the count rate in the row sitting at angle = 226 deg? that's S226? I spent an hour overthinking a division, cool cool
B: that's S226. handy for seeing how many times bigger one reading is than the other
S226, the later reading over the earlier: 1.20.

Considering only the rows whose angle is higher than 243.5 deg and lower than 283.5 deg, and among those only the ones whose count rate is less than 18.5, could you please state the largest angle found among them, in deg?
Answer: 281 deg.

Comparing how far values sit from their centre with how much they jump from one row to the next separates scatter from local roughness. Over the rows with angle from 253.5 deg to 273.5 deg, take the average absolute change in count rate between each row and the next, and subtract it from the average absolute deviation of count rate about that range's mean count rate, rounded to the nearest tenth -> -1.2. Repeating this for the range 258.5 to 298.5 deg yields -1.7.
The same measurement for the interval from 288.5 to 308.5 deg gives -1.1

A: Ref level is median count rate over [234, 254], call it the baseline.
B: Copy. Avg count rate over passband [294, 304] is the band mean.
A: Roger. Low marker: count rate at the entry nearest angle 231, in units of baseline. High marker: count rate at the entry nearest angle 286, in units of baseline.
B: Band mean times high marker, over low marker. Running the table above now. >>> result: 15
